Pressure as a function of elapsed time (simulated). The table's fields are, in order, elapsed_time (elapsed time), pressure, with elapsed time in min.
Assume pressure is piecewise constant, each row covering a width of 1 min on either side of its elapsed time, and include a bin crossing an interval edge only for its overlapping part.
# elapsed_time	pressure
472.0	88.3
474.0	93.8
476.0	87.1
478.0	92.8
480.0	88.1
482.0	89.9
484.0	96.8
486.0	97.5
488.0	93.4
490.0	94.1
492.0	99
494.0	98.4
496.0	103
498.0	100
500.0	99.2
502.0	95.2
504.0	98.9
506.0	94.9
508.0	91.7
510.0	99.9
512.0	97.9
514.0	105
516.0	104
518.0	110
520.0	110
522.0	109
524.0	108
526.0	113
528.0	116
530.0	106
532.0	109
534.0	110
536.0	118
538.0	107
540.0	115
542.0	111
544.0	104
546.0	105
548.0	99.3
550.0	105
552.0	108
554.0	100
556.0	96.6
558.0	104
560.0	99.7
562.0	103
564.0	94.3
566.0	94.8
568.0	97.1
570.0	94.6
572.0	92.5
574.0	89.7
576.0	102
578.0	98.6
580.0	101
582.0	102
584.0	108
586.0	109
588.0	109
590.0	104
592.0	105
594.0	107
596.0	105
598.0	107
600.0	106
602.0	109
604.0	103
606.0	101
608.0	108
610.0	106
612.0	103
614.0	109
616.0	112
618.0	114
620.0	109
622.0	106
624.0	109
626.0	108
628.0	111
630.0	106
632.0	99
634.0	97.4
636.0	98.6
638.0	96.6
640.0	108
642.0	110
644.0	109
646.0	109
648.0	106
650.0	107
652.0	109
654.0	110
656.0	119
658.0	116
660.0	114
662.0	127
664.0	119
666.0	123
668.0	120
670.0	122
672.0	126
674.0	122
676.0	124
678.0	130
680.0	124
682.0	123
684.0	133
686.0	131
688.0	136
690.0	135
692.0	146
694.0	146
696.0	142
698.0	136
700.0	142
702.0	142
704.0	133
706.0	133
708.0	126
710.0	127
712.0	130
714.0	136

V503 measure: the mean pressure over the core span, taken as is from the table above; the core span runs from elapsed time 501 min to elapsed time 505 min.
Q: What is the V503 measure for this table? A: 97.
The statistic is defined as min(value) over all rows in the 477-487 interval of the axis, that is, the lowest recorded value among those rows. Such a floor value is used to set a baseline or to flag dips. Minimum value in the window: 88.1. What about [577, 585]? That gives 98.6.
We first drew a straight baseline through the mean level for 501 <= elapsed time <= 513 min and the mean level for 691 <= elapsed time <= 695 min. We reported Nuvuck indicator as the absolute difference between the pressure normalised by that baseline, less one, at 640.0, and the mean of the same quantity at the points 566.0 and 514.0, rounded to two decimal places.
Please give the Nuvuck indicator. 0.14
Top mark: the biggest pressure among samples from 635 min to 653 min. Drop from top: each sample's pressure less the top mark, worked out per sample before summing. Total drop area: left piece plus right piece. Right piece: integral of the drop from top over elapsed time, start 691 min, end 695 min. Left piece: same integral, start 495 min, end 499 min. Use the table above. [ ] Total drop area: 110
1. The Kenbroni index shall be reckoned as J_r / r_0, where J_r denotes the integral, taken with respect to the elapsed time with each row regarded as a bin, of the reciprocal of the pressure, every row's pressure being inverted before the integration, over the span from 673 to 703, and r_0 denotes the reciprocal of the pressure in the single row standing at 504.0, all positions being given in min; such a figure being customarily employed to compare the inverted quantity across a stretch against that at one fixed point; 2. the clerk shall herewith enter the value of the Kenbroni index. 22.2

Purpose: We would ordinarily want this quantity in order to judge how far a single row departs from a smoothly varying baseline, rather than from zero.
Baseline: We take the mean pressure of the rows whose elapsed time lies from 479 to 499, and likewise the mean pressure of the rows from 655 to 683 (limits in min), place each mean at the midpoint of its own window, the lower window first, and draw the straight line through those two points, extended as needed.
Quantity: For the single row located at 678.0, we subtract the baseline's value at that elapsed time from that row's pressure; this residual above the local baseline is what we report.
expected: 7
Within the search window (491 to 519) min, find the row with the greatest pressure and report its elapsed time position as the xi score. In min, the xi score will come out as 518.0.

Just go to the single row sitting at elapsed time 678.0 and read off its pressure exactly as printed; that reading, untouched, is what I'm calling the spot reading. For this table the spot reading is 130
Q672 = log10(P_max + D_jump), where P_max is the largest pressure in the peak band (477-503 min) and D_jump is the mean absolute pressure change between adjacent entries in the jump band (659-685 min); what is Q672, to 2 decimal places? 2.03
